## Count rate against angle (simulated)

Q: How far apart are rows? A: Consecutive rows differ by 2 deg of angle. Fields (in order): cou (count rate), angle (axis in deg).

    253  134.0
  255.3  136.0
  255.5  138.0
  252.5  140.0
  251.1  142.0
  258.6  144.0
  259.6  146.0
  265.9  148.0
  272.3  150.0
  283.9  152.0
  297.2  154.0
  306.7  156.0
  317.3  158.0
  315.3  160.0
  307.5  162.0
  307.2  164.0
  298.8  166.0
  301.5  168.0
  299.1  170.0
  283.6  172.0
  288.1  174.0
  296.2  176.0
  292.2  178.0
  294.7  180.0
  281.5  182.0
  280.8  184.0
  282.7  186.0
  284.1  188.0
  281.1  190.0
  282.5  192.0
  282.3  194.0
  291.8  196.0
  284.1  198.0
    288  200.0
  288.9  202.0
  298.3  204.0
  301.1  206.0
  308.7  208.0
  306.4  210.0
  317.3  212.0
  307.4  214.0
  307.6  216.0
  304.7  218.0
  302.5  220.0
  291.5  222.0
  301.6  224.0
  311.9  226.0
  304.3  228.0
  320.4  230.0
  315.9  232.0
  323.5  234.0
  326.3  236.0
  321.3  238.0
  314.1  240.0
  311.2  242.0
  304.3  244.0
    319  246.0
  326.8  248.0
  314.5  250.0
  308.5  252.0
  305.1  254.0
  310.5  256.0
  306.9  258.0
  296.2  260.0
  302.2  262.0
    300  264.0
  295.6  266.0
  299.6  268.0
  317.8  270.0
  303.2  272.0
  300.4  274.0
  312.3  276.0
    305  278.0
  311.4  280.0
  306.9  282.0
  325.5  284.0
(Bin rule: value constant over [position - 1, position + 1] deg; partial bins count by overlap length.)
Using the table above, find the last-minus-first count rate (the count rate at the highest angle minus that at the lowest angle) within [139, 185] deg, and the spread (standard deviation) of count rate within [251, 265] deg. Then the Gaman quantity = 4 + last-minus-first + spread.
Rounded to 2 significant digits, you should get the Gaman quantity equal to 37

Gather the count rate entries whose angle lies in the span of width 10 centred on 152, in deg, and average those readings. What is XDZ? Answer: 285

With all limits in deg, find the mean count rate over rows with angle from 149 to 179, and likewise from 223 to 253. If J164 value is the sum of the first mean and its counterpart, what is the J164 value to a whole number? 613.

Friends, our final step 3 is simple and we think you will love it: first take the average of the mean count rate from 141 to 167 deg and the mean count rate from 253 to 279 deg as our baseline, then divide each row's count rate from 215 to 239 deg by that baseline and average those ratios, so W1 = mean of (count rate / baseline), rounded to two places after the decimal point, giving 1.05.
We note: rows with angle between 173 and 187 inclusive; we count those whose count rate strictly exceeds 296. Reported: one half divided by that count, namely 0.50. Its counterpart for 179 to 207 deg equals 0.25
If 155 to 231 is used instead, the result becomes 0.02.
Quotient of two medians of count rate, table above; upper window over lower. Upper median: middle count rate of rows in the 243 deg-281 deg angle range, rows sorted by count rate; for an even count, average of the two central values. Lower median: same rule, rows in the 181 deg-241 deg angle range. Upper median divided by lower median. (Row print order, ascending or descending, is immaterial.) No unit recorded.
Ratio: 1.01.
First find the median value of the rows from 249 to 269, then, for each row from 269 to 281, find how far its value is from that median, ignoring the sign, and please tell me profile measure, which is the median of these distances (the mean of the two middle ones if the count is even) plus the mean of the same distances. 11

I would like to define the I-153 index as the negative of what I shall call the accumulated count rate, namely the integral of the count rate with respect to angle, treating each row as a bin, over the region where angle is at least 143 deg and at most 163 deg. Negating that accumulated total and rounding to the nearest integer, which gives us -5769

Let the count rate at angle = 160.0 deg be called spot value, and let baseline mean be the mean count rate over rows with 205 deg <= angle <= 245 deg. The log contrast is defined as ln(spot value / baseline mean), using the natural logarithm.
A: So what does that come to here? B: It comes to 0.02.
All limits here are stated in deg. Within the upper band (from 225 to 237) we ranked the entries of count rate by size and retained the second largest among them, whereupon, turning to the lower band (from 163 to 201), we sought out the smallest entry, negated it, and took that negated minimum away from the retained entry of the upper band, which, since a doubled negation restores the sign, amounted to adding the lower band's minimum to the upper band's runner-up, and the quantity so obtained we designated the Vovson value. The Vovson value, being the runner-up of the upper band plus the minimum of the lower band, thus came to 604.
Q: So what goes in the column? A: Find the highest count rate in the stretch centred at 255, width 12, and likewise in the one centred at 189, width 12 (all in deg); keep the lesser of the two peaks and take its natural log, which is 5.65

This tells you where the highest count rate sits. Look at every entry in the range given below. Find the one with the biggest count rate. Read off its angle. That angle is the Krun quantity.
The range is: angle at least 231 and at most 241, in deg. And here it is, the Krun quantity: 236.0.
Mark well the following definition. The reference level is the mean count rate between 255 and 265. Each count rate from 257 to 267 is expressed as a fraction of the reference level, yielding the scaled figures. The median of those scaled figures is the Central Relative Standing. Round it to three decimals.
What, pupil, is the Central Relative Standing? 0.990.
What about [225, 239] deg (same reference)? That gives 1.057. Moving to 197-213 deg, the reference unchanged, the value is 0.989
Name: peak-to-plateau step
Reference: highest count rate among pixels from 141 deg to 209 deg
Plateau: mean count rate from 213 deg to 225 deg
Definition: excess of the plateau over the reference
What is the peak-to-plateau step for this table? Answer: -15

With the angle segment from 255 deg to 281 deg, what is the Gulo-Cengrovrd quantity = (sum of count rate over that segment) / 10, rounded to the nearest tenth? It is 396.1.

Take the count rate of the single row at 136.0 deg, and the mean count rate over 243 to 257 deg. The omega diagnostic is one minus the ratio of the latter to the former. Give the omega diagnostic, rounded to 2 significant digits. -0.22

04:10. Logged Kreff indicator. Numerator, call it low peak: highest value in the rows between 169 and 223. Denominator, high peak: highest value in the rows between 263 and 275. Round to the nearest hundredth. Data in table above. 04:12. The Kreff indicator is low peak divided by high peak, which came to 1.00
